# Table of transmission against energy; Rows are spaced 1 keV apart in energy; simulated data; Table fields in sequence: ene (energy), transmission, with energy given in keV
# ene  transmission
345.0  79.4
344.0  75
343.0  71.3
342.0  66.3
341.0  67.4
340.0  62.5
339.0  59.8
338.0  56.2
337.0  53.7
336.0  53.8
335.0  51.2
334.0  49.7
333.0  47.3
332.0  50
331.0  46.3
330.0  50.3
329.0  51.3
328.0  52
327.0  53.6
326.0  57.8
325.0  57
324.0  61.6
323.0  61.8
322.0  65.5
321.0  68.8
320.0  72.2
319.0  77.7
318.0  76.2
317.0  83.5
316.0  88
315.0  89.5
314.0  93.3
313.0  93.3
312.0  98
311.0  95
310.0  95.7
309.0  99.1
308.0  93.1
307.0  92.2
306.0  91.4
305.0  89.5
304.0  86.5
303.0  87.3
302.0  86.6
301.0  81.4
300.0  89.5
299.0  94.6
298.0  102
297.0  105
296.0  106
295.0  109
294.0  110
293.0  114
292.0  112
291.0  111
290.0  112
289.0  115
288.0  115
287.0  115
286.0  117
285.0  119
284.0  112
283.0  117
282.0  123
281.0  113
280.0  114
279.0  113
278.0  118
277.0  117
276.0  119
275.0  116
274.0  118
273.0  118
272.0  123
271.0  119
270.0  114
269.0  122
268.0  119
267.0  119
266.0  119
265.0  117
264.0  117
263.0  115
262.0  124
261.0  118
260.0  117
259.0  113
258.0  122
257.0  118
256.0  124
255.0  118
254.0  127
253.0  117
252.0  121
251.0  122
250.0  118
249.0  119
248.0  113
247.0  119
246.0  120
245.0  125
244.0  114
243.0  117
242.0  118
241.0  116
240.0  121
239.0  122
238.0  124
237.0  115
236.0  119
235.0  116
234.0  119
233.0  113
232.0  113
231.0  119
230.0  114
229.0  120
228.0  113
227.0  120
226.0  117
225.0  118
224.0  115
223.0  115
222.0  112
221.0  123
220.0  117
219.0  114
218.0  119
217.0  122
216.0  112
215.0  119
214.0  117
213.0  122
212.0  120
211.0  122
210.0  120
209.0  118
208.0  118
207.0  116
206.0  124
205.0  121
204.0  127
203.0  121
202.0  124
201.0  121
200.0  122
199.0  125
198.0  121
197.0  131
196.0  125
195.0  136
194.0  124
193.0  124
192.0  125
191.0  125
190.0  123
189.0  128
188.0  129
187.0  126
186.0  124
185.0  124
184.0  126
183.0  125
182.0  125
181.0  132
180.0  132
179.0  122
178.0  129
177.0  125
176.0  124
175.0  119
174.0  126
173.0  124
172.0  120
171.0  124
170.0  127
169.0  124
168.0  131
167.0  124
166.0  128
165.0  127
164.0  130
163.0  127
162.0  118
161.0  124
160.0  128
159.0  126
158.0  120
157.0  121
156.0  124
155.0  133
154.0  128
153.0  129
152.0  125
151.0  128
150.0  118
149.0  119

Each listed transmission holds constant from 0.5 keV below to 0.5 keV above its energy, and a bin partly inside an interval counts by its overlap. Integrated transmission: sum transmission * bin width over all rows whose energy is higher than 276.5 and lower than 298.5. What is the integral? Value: 2489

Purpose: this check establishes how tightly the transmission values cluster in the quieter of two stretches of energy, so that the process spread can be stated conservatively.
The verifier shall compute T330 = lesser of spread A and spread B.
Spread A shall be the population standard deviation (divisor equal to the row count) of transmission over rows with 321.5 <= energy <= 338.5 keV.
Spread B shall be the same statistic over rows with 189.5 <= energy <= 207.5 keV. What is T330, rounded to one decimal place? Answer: 4.2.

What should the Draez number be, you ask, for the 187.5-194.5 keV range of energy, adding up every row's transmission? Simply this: 878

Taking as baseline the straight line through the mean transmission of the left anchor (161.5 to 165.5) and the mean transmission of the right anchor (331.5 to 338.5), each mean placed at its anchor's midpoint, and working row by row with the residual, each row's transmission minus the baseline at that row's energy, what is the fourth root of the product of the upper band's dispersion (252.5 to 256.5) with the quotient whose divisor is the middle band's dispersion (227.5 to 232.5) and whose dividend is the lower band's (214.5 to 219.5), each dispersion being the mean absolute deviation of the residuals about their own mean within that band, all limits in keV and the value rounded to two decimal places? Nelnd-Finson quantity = 1.46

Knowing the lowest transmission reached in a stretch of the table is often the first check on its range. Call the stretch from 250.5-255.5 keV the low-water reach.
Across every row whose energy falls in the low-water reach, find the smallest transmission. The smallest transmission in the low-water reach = 117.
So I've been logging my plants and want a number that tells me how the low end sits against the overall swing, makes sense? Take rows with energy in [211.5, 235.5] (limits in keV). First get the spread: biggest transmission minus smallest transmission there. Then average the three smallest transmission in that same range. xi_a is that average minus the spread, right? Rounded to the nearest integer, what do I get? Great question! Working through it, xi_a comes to 101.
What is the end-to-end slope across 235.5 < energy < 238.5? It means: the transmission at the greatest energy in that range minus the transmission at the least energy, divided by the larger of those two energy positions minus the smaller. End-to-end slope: 2.5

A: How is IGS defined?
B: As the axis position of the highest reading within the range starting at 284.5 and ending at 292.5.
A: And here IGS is 285.0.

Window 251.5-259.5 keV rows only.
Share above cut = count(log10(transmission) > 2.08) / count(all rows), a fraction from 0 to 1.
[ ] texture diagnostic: 0.50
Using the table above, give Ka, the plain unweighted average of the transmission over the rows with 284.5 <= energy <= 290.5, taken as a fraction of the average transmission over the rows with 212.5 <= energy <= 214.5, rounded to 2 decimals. 0.97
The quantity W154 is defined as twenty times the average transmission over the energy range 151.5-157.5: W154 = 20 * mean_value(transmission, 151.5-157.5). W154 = 2533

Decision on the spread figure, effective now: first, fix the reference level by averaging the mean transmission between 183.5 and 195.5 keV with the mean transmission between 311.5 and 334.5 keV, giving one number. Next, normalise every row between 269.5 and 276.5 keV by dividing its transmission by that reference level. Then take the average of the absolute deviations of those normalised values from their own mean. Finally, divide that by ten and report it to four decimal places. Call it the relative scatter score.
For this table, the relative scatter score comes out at 0.0019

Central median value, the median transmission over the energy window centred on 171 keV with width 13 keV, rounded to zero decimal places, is 124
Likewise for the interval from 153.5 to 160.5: 126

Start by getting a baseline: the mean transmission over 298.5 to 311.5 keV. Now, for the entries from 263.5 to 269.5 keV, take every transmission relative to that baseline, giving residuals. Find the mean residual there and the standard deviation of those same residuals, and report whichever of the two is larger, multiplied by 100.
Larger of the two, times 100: 2792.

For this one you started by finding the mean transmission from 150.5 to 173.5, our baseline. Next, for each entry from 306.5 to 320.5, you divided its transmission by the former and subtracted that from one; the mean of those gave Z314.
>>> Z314 0.29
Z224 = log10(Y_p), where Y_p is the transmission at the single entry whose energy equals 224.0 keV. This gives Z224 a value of 2.06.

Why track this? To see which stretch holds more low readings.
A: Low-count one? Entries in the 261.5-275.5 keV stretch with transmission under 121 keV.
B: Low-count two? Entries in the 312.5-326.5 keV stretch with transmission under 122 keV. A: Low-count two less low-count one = 3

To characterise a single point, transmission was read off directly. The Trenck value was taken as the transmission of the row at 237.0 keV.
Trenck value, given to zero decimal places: 115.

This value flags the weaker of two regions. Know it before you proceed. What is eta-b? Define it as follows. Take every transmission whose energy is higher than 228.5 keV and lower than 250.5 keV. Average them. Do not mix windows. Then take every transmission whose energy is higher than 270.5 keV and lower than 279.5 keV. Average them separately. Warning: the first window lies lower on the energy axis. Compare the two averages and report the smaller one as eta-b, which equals 118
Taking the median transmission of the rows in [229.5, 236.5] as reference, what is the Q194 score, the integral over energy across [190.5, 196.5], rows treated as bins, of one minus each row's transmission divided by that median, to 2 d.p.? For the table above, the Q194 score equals -0.54 keV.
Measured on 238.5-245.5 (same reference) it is -0.18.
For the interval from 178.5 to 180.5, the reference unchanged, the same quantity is -0.19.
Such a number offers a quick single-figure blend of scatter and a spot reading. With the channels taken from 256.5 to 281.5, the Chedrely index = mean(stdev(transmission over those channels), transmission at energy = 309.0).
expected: 51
